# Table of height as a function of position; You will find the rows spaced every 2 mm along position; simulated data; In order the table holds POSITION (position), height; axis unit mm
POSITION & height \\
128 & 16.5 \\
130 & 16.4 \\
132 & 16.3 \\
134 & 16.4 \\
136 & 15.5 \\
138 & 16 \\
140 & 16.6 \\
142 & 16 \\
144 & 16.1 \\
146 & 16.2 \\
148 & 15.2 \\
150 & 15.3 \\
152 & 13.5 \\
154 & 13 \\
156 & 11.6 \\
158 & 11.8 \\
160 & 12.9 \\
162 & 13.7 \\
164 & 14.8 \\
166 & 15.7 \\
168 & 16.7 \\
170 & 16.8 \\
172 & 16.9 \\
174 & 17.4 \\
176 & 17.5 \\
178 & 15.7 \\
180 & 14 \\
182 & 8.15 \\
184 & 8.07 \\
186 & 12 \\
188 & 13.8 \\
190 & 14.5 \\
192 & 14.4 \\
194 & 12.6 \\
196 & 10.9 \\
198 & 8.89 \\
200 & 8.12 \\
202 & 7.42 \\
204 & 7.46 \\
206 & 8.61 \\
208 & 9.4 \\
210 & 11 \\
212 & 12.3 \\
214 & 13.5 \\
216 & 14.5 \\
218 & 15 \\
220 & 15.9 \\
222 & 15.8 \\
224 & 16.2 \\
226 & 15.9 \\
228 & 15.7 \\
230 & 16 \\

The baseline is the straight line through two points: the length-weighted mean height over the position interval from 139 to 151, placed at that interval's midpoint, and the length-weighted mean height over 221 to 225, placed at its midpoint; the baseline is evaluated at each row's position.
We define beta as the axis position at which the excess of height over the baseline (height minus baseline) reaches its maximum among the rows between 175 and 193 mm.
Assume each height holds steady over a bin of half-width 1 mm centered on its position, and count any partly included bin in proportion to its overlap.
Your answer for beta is 176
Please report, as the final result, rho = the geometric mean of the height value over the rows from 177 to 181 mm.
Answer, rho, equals 14.8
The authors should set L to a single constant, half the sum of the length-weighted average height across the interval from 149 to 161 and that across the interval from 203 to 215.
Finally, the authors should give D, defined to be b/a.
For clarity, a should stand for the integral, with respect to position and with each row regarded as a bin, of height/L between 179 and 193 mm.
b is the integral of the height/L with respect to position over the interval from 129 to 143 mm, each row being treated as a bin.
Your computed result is 1.3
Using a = 15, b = 19.4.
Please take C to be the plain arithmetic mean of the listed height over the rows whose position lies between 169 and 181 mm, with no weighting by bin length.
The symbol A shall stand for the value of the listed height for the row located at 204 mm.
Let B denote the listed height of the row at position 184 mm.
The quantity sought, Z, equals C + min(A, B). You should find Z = 23.8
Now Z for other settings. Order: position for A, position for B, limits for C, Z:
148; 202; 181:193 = 19.2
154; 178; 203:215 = 23.4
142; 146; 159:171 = 31.1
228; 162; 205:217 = 25.3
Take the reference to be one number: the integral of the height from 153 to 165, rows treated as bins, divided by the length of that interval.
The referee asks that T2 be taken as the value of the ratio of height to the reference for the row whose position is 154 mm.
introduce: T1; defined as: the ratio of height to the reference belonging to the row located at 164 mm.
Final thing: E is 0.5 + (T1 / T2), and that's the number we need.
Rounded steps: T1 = 1.14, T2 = 1.00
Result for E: 1.64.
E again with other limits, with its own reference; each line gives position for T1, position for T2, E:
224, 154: 1.75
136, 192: 1.58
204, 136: 0.98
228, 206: 2.32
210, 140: 1.16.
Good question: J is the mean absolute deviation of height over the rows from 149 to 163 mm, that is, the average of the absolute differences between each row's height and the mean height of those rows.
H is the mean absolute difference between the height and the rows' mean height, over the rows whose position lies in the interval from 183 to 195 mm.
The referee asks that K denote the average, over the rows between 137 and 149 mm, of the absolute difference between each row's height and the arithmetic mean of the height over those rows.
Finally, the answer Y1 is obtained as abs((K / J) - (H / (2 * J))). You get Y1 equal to 0.6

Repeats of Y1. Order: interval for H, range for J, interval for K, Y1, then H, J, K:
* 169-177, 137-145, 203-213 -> 6.4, 0.3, 0.2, 1.5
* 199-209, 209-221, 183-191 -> 1.2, 0.6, 1.4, 2.1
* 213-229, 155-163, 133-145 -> 0.1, 0.7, 0.8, 0.3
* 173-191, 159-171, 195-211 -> 0.2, 2.7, 1.3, 1.1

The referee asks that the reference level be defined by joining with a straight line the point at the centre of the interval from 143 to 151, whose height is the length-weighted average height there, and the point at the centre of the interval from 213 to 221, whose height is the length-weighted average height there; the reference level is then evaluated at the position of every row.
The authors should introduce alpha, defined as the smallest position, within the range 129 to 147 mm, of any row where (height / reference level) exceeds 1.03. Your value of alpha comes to 134 mm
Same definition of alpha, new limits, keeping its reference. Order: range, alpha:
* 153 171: 168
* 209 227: 220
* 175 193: 176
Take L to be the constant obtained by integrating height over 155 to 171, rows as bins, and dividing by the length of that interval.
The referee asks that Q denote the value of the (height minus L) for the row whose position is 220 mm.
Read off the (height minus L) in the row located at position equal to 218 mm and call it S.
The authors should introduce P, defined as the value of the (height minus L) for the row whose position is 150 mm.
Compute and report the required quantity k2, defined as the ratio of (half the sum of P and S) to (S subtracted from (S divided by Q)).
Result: -3.0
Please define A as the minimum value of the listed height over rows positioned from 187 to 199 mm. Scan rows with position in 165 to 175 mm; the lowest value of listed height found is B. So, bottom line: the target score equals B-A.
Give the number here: 6.8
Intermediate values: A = 8.89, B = 15.7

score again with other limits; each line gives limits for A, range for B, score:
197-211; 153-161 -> 4.2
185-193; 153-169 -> -0.4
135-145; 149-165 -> -3.9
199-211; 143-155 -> 5.6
